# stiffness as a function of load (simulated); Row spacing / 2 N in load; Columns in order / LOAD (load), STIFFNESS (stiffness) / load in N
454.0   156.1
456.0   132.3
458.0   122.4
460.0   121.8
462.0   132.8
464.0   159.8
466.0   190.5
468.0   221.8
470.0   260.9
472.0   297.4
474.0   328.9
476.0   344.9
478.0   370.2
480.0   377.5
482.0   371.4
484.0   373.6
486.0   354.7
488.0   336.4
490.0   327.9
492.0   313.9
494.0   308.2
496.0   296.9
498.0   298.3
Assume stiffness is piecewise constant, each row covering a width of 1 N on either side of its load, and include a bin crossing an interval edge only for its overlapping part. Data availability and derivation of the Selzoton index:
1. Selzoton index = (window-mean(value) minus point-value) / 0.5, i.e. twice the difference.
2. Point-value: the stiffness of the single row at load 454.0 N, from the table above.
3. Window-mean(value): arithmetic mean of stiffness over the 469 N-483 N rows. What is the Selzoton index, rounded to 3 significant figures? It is 360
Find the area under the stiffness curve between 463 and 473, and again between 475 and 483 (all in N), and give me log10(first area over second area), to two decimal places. -0.11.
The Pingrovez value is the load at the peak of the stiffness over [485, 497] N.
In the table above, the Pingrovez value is 486.0 N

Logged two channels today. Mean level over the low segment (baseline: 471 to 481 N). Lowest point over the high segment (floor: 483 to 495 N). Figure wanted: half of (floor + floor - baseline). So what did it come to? 136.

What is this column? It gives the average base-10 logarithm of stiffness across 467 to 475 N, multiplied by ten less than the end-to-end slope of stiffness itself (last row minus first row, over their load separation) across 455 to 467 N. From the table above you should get -10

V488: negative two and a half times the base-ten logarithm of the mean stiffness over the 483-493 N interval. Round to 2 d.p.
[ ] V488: -6.33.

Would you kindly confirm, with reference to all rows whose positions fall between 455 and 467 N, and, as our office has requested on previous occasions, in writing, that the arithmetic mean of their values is 143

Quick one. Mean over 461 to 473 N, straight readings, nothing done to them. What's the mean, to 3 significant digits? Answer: 211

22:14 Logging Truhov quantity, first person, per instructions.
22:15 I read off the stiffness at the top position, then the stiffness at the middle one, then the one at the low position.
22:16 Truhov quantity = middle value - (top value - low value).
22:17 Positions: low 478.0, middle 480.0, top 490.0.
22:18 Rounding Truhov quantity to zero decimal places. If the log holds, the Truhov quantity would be 420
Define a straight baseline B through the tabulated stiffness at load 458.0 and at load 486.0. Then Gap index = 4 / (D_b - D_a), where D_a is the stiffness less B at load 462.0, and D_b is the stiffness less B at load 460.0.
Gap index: 0.72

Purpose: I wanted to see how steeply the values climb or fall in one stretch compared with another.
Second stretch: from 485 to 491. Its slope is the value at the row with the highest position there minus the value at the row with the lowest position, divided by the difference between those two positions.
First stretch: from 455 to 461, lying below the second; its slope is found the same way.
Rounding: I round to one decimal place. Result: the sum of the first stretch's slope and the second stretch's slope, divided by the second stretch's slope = 1.4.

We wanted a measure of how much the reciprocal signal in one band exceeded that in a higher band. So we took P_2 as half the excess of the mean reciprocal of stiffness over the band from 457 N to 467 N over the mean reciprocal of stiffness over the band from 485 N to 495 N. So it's 0.0020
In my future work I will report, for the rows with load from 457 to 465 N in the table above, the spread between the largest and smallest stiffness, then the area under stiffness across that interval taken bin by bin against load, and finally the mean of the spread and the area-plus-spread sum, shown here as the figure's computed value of 575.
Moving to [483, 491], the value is 1438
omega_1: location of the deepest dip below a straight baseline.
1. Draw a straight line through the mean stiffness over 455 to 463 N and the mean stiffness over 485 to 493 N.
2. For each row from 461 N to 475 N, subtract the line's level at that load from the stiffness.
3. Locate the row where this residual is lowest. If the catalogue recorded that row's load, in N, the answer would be 462.0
